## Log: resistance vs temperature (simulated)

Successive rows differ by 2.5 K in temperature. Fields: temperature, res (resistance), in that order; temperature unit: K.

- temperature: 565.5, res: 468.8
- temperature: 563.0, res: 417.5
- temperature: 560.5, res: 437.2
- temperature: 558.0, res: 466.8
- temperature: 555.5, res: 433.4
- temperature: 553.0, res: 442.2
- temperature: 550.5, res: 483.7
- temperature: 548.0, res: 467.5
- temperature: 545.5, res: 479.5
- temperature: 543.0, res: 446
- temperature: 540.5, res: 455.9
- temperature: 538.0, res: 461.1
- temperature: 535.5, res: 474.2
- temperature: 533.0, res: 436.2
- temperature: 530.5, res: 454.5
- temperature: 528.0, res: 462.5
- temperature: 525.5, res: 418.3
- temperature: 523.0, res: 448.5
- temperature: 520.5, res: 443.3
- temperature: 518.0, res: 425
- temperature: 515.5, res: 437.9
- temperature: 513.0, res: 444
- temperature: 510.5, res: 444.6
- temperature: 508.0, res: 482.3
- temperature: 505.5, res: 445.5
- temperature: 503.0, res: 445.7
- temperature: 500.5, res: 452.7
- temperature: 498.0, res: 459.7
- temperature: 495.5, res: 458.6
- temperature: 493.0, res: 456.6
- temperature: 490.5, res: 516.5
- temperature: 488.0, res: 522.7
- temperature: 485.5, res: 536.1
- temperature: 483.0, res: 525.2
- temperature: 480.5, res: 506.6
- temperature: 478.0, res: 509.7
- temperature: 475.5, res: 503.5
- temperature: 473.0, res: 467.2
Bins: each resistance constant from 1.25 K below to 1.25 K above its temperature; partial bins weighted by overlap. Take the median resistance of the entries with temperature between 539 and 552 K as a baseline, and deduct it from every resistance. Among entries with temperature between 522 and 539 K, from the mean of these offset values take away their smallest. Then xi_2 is 32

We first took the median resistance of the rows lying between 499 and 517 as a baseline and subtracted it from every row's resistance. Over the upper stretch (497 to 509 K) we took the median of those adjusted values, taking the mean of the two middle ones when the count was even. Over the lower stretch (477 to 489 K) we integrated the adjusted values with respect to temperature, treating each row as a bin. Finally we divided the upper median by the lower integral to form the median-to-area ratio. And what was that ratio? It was 0.008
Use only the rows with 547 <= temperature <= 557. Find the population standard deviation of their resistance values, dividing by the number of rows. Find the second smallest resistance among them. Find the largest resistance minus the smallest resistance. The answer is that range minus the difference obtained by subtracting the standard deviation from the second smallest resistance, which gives -372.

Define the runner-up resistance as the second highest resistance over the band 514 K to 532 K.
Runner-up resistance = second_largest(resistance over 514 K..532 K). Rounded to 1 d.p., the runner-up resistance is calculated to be 454.5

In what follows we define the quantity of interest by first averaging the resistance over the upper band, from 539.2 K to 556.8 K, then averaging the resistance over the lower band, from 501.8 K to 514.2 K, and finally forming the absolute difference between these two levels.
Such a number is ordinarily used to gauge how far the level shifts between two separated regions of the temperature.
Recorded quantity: 6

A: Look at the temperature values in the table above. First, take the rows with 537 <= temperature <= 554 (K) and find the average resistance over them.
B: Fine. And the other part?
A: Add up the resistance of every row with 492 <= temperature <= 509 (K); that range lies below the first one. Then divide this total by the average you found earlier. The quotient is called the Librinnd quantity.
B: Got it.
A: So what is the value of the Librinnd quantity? 6.9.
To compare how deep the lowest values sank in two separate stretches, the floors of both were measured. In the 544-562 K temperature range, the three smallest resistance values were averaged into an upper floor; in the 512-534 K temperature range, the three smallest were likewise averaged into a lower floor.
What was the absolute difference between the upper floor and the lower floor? 11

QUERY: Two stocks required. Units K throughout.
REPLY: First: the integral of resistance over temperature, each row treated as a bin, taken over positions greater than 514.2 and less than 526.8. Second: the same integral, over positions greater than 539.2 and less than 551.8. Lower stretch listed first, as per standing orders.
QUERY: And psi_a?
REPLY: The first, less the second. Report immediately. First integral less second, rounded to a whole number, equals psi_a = -399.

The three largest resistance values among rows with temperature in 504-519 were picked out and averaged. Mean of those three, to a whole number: 457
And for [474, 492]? 528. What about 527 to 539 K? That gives 466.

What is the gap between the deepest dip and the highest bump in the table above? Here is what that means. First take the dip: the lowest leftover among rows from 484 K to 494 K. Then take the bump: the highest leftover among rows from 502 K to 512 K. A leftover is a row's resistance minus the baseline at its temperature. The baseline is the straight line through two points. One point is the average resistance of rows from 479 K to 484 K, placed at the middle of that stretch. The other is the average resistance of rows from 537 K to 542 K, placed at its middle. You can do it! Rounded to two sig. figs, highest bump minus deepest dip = 41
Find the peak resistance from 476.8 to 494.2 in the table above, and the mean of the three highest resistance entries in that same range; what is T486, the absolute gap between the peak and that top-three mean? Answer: 8.1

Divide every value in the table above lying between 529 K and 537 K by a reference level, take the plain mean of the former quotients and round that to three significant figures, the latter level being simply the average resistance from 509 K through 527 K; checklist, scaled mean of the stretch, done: 1.04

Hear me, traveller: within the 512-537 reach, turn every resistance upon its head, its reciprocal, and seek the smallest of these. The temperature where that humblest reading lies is 535.5 K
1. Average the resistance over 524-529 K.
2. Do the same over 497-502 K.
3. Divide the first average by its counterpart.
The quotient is 0.965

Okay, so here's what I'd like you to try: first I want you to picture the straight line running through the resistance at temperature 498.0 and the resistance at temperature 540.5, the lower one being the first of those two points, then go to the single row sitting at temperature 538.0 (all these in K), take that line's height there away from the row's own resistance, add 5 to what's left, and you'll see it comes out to 10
